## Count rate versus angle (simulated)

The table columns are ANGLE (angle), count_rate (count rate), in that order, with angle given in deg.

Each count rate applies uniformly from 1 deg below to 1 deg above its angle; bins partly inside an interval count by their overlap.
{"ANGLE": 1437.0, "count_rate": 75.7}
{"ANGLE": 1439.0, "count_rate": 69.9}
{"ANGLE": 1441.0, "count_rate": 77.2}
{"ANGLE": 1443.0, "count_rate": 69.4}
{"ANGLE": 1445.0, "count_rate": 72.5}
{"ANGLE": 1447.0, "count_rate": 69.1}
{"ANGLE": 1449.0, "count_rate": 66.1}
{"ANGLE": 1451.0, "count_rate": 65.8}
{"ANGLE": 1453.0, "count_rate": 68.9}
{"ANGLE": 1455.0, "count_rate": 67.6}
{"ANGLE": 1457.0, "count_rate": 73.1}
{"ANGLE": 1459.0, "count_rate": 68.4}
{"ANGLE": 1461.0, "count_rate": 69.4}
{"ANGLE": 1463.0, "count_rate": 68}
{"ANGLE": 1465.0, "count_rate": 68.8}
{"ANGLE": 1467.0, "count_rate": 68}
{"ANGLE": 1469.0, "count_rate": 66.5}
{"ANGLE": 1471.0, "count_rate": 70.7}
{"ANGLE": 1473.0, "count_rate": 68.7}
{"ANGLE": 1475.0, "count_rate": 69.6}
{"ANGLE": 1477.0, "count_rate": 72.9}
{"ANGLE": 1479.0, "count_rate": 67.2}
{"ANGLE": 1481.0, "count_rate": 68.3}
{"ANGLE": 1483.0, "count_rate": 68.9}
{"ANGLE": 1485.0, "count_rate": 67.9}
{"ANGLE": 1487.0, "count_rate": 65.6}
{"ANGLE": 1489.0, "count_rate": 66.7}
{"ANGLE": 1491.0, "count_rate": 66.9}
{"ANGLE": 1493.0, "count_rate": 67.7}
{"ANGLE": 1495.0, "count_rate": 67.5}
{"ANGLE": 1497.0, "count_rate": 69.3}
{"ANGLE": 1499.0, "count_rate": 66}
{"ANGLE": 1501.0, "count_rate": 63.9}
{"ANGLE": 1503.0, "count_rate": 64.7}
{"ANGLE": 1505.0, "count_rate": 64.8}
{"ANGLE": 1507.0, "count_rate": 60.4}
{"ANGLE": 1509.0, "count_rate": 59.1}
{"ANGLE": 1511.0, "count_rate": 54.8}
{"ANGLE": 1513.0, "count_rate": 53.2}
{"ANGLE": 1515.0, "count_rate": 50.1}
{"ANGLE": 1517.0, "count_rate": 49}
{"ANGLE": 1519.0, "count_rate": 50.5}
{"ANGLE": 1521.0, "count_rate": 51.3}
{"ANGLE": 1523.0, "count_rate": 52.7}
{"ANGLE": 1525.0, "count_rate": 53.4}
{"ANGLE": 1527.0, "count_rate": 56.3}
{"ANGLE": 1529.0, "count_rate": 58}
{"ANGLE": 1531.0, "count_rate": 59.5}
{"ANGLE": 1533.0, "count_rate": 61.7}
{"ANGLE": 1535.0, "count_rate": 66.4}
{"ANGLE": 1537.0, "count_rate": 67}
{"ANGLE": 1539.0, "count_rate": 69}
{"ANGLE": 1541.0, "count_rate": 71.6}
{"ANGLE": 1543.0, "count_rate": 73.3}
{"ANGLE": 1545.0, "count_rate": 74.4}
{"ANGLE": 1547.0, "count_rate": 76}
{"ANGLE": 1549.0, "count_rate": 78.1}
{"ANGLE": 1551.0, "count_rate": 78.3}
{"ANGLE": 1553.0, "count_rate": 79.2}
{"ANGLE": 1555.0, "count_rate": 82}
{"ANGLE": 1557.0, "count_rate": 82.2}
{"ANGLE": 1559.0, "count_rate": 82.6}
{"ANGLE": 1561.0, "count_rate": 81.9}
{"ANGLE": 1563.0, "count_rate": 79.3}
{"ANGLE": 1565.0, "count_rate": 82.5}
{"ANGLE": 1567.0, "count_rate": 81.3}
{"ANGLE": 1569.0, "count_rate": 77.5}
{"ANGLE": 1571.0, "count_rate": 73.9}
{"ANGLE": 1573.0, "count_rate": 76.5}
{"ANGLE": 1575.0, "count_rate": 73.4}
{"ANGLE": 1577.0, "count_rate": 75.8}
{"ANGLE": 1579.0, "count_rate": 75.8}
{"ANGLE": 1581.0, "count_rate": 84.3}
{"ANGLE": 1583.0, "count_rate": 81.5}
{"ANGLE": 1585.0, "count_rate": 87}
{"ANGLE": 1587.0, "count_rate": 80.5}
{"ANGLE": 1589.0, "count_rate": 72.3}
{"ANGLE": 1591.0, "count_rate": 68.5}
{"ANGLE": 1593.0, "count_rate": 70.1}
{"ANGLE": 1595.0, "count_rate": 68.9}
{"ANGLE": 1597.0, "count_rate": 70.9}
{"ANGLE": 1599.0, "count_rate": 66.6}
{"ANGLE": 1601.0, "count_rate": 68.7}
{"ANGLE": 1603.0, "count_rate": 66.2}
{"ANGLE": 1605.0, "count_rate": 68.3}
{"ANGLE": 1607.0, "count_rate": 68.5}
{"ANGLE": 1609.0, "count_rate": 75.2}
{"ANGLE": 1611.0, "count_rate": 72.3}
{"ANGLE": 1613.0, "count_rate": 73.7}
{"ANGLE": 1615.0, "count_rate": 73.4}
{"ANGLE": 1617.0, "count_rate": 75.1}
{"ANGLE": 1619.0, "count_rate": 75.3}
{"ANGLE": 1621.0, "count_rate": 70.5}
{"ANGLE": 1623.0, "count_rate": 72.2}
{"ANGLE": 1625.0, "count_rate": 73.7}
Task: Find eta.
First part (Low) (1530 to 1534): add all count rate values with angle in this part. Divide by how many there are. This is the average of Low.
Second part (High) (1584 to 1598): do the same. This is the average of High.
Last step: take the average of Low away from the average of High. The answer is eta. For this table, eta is 13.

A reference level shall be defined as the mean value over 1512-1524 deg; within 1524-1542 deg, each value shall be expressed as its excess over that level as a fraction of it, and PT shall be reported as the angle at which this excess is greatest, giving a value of 1541.0 deg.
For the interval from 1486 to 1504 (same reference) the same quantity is 1497.0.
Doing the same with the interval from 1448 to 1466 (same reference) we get 1457.0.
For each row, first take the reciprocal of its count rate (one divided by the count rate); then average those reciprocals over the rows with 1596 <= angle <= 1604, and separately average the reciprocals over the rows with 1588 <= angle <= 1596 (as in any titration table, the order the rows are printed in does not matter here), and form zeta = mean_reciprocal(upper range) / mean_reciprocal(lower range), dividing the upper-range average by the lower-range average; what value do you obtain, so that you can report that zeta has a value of 1.03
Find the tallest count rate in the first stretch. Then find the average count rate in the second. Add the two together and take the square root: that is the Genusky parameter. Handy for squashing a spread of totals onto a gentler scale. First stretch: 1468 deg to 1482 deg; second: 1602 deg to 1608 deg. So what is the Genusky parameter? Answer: 11.9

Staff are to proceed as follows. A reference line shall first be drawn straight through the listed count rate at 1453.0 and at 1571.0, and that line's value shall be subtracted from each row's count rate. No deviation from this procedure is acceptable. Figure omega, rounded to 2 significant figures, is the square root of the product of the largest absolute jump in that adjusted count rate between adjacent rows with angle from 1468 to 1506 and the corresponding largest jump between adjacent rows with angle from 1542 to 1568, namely 4.2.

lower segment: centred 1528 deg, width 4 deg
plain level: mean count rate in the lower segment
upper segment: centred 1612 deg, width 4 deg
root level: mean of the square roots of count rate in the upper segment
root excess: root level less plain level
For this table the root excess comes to -49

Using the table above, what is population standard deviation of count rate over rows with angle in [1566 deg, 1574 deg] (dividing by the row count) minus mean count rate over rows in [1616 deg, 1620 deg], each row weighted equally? -73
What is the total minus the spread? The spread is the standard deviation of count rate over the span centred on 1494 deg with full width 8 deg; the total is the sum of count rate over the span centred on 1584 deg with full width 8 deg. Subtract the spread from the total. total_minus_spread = 332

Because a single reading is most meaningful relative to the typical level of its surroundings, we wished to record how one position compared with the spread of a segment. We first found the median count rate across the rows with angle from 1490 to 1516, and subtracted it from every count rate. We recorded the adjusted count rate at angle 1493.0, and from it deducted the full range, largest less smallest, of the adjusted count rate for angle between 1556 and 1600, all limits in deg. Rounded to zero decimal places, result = -17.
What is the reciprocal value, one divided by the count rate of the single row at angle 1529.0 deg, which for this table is 0.0172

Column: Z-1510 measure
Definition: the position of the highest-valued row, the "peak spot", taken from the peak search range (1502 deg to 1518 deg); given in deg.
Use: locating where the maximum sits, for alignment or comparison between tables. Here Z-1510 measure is 1505.0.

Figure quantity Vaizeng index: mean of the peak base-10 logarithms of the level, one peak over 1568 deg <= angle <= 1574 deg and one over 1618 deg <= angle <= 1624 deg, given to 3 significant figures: 1.88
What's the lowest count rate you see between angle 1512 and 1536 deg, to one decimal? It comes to 49.0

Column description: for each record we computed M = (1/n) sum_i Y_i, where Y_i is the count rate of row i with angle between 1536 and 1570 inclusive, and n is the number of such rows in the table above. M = 77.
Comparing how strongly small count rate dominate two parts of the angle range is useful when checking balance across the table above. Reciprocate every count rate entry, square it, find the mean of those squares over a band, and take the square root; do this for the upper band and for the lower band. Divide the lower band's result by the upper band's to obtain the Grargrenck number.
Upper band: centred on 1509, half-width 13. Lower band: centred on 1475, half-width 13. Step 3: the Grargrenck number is 0.83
